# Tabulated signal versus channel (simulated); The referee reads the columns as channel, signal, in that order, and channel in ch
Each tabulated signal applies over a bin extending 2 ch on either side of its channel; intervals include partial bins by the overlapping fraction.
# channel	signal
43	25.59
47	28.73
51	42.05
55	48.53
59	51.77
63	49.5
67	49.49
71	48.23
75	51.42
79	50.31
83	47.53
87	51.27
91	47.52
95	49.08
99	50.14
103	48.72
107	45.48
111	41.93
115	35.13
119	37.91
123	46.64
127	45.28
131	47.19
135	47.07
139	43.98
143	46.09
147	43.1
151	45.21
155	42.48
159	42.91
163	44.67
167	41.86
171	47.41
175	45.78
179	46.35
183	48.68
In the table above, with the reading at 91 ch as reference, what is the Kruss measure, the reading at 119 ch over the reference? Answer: 0.80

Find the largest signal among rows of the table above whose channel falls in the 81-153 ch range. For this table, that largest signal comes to 51.27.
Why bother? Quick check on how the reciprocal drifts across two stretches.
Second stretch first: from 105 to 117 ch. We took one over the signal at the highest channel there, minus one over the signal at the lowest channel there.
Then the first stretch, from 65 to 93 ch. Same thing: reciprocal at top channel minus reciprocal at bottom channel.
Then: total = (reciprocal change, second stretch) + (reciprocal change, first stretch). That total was 0.0073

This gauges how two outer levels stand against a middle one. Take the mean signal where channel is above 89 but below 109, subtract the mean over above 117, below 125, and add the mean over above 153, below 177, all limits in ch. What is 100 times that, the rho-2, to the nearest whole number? 5010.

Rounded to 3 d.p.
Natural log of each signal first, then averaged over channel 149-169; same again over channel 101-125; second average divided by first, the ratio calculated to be 0.993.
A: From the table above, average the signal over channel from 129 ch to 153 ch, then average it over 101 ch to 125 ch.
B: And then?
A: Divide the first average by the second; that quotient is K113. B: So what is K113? 1.07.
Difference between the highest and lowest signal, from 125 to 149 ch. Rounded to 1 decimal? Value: 4.1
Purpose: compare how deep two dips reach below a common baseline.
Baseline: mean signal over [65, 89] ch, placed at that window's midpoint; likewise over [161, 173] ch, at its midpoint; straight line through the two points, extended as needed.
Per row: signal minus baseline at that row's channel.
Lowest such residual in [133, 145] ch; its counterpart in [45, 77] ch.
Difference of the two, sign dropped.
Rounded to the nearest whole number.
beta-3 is 20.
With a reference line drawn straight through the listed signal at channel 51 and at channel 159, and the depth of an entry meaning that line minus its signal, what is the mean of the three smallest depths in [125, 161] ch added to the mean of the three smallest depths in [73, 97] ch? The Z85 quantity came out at -13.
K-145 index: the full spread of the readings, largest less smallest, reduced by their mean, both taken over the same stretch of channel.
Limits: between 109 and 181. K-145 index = -32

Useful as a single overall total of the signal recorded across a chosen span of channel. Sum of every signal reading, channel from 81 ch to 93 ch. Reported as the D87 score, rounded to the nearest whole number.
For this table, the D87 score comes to 146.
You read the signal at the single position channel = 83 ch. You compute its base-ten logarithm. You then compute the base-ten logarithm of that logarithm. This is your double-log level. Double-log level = 0.225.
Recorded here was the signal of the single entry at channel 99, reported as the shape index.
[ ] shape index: 50.14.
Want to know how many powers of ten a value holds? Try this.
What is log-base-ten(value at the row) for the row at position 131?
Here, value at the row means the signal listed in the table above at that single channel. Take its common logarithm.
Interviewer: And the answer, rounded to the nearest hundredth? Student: 1.67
